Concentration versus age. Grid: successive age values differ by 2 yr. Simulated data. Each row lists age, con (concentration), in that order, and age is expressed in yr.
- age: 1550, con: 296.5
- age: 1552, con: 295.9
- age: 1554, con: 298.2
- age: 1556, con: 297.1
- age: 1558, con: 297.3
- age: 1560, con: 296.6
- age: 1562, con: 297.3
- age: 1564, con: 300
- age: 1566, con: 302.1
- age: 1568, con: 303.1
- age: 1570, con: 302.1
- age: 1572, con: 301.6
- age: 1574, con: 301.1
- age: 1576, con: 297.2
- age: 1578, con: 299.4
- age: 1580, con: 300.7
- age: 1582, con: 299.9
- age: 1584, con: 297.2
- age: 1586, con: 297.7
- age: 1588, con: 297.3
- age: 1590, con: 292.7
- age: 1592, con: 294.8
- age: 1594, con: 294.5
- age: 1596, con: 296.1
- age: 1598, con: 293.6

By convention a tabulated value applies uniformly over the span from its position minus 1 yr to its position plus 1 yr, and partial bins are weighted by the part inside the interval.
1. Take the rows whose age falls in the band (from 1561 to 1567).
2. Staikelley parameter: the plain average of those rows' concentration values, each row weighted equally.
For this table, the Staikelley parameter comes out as 300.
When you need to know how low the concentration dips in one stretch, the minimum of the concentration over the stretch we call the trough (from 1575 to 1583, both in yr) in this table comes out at 297.2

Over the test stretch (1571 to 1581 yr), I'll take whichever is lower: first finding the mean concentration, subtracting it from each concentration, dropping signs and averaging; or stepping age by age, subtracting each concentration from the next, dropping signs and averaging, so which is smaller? 1.4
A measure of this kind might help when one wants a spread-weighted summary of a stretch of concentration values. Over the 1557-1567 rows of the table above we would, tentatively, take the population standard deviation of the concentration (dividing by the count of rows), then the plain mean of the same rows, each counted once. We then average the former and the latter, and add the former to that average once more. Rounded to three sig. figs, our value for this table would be 152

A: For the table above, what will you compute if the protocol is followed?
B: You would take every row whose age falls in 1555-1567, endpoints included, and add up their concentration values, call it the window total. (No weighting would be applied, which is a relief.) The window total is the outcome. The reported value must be 1790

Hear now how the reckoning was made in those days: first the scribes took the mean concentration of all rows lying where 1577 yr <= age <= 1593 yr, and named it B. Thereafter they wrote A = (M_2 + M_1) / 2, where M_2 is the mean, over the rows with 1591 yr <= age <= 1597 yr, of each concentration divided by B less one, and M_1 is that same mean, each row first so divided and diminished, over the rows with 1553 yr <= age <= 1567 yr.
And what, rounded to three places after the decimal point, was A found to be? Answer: -0.002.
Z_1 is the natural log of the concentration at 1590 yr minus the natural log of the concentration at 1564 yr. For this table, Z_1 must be -0.025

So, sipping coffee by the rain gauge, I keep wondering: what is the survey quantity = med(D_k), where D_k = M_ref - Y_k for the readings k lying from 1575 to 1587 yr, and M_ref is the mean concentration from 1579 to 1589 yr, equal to 0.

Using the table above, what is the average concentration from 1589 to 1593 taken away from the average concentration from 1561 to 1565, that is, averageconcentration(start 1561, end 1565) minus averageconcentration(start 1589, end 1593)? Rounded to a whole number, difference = 5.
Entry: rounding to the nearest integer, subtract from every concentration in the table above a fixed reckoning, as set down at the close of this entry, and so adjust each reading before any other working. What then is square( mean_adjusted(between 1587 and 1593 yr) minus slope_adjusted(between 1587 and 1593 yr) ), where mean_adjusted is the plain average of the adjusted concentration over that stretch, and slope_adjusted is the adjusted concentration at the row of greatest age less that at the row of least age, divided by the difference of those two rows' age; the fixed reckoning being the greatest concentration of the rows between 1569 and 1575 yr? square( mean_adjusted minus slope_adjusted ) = 43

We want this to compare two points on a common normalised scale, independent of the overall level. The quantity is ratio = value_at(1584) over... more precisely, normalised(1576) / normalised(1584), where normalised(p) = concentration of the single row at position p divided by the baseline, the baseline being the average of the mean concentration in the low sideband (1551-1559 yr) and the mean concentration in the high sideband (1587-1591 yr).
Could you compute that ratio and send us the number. 1.00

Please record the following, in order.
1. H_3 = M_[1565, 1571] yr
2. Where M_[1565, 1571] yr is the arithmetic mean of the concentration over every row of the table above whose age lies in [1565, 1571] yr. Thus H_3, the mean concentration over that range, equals 302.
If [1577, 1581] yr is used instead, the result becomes 300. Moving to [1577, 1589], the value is 299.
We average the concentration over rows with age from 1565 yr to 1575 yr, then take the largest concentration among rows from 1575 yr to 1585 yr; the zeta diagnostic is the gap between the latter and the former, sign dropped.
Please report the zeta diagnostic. 1.3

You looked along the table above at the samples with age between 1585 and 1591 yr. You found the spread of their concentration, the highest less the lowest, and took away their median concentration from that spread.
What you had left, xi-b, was -292.3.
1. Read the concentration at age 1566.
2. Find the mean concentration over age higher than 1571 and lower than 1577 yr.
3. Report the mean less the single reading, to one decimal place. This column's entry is -2.1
